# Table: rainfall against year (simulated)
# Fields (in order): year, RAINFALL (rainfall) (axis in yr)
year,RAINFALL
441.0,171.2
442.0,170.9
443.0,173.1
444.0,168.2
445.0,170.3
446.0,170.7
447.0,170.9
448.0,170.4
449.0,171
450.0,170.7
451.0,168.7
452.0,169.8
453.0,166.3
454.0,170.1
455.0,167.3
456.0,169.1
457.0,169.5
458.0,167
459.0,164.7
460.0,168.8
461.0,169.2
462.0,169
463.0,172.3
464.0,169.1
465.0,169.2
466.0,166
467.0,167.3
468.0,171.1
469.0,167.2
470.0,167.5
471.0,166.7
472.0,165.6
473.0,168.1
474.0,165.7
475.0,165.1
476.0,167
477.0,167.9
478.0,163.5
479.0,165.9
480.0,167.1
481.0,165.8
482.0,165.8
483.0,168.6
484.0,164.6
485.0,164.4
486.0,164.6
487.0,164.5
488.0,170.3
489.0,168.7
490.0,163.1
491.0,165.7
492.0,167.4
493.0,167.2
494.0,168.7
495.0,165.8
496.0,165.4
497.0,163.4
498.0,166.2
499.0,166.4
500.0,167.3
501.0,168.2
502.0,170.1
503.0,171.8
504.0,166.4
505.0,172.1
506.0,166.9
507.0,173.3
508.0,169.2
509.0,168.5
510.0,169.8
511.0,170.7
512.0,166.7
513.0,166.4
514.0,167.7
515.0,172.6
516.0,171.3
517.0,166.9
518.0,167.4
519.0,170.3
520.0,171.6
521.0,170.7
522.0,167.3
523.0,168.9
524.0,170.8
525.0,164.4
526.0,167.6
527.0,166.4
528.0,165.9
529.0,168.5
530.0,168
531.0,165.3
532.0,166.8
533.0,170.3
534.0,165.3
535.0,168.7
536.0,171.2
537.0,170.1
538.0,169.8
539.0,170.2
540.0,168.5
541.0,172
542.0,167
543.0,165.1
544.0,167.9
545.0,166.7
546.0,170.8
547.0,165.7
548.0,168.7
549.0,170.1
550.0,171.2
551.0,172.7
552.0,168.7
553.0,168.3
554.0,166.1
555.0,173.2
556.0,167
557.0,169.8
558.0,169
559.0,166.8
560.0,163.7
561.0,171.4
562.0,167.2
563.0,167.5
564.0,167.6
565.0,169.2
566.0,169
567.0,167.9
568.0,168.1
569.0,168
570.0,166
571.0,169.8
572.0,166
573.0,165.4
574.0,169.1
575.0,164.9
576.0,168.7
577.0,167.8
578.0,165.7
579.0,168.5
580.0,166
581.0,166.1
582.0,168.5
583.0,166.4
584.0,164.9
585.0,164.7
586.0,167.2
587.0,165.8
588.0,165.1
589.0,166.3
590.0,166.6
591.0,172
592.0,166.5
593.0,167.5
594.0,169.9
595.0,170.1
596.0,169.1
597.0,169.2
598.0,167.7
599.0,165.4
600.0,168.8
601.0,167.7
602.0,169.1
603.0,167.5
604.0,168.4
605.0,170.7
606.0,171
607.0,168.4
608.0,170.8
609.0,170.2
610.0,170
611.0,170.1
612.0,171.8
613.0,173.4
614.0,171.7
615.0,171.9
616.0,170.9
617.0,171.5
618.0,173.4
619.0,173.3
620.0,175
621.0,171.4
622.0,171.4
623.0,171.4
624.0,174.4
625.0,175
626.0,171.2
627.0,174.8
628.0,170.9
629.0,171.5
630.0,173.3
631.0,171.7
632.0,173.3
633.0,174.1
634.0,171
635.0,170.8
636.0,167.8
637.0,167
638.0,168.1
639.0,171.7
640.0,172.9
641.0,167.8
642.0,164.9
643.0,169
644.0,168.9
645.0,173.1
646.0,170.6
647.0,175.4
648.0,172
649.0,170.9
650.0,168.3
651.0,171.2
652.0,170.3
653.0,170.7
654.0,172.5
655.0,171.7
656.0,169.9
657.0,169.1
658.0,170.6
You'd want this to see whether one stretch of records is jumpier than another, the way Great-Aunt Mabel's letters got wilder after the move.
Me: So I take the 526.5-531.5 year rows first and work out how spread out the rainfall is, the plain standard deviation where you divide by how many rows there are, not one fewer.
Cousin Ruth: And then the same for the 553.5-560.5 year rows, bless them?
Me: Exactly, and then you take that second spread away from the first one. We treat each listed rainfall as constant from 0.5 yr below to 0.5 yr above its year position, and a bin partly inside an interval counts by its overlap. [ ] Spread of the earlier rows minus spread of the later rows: -1.6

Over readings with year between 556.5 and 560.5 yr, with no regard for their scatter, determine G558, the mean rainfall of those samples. 167.3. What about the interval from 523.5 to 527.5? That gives 167.3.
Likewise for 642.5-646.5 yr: 170.4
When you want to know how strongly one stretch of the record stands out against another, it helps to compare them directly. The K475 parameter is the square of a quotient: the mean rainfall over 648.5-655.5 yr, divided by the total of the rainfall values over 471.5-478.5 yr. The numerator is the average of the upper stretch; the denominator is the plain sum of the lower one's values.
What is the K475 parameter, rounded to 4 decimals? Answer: 0.0216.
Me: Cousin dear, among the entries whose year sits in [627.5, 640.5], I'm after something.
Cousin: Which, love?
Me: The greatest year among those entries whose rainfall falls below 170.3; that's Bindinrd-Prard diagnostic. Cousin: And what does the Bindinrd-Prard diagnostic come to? 638.0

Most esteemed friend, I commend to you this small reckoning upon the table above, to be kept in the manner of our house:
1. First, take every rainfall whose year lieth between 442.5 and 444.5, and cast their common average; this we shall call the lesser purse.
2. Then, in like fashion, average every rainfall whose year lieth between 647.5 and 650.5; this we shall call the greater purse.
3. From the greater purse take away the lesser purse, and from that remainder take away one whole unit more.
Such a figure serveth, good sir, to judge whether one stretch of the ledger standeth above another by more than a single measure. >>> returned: -1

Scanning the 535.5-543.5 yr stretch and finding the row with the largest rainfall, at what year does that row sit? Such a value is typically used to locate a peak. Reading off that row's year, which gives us 541.0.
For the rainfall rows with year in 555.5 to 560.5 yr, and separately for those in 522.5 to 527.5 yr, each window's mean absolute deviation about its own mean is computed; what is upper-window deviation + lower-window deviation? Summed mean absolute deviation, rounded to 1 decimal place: 3.5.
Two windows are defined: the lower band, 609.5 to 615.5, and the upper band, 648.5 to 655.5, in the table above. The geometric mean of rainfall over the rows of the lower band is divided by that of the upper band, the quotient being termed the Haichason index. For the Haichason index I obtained 1.00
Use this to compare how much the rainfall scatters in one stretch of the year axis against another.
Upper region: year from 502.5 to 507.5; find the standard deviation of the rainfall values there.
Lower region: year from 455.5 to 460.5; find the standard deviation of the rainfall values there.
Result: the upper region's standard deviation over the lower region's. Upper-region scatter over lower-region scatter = 1.61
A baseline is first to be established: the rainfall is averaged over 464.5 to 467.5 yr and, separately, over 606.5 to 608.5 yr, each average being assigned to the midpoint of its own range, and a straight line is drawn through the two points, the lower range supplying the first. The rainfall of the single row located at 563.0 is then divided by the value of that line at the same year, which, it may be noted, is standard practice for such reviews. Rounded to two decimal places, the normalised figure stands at 0.99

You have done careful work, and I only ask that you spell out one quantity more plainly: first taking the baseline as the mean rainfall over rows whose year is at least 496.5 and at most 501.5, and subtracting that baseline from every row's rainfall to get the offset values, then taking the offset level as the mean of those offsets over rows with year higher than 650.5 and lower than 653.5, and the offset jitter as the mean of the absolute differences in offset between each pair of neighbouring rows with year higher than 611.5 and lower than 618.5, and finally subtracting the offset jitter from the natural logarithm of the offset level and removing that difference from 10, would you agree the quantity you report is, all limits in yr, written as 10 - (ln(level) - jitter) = 9.7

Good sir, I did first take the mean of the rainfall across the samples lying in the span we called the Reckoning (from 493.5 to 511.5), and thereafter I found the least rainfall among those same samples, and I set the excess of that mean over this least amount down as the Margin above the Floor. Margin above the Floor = 4.9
